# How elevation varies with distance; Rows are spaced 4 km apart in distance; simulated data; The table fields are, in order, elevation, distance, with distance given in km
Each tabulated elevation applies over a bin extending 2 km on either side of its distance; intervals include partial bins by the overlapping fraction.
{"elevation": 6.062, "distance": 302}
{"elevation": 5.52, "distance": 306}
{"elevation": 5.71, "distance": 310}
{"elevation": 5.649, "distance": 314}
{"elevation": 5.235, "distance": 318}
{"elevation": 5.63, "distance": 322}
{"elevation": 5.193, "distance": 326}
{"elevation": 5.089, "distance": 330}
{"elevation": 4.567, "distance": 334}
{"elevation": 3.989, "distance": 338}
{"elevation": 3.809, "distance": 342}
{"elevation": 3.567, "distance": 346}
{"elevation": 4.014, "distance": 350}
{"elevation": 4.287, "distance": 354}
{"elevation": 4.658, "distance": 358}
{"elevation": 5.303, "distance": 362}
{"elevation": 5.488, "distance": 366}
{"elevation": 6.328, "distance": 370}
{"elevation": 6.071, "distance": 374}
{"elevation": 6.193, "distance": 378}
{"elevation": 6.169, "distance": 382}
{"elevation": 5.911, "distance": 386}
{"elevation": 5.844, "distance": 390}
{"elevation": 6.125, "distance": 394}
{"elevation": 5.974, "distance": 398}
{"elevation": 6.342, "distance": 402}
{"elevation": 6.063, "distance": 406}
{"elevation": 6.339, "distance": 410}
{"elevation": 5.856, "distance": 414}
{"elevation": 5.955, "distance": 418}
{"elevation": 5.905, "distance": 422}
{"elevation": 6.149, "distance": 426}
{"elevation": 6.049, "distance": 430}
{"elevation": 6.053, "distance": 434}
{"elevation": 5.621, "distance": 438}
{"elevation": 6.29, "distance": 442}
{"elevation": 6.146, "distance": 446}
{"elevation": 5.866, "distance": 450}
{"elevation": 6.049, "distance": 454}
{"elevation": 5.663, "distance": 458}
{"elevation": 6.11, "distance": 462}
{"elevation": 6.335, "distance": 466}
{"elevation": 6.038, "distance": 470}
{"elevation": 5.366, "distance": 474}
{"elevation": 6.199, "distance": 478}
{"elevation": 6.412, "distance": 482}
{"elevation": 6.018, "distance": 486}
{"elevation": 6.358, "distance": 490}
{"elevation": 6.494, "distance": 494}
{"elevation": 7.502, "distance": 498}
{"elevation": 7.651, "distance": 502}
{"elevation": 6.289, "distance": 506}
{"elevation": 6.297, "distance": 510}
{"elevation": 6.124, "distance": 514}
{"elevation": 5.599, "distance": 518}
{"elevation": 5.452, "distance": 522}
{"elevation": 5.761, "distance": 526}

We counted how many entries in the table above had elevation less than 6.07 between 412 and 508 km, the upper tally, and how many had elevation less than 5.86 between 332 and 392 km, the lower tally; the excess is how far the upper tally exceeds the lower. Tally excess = 2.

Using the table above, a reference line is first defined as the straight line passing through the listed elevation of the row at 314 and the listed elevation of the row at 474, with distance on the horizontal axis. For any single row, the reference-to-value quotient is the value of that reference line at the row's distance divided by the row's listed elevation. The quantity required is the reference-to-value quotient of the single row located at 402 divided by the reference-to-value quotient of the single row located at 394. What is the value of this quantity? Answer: 0.96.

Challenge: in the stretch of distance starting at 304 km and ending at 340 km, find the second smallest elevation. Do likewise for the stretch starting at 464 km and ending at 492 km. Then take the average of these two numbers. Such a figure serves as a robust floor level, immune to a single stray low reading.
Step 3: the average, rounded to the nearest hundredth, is 5.29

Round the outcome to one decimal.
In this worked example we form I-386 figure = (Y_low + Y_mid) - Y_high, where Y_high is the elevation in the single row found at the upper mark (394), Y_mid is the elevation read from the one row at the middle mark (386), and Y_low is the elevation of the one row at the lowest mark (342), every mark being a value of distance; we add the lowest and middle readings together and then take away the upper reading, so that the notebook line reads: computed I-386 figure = 3.6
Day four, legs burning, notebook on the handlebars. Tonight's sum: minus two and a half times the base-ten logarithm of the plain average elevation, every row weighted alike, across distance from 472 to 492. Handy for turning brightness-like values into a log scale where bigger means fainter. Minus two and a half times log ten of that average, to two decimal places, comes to -1.96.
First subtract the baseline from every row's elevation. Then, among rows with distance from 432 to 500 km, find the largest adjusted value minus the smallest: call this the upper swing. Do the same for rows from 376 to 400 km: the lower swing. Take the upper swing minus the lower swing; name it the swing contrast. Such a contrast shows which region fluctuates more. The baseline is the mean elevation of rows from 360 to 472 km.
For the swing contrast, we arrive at 2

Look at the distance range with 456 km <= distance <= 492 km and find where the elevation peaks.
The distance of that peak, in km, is 482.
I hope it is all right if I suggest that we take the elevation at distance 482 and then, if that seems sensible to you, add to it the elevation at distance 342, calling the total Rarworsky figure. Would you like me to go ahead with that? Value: 10.2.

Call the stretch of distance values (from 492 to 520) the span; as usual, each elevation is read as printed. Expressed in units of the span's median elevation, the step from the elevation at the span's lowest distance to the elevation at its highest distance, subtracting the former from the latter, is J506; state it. -0.14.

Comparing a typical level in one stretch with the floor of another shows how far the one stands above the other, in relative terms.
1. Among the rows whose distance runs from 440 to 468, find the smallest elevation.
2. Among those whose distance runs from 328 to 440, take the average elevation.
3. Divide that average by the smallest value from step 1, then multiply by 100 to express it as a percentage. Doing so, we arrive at 97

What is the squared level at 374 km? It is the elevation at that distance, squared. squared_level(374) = 37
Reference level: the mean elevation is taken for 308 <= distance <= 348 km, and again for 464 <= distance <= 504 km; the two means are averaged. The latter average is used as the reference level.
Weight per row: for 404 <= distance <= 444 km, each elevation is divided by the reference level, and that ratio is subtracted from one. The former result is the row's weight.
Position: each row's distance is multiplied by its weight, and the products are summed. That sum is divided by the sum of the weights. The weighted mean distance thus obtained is 423.2 km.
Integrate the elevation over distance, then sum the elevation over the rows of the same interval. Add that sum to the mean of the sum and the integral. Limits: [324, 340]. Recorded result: 66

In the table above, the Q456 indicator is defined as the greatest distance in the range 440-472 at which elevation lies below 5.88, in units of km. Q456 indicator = 458 km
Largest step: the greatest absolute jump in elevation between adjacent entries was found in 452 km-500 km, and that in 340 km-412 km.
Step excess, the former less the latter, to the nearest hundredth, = 0.17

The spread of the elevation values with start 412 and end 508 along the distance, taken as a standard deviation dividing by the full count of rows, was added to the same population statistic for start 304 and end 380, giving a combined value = 1.31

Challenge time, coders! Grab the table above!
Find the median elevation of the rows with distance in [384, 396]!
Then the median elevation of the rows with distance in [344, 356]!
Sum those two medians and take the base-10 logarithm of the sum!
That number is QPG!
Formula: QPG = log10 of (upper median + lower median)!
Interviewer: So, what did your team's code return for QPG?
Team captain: 1.00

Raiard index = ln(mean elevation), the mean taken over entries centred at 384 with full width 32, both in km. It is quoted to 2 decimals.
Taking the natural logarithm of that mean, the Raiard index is 1.80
